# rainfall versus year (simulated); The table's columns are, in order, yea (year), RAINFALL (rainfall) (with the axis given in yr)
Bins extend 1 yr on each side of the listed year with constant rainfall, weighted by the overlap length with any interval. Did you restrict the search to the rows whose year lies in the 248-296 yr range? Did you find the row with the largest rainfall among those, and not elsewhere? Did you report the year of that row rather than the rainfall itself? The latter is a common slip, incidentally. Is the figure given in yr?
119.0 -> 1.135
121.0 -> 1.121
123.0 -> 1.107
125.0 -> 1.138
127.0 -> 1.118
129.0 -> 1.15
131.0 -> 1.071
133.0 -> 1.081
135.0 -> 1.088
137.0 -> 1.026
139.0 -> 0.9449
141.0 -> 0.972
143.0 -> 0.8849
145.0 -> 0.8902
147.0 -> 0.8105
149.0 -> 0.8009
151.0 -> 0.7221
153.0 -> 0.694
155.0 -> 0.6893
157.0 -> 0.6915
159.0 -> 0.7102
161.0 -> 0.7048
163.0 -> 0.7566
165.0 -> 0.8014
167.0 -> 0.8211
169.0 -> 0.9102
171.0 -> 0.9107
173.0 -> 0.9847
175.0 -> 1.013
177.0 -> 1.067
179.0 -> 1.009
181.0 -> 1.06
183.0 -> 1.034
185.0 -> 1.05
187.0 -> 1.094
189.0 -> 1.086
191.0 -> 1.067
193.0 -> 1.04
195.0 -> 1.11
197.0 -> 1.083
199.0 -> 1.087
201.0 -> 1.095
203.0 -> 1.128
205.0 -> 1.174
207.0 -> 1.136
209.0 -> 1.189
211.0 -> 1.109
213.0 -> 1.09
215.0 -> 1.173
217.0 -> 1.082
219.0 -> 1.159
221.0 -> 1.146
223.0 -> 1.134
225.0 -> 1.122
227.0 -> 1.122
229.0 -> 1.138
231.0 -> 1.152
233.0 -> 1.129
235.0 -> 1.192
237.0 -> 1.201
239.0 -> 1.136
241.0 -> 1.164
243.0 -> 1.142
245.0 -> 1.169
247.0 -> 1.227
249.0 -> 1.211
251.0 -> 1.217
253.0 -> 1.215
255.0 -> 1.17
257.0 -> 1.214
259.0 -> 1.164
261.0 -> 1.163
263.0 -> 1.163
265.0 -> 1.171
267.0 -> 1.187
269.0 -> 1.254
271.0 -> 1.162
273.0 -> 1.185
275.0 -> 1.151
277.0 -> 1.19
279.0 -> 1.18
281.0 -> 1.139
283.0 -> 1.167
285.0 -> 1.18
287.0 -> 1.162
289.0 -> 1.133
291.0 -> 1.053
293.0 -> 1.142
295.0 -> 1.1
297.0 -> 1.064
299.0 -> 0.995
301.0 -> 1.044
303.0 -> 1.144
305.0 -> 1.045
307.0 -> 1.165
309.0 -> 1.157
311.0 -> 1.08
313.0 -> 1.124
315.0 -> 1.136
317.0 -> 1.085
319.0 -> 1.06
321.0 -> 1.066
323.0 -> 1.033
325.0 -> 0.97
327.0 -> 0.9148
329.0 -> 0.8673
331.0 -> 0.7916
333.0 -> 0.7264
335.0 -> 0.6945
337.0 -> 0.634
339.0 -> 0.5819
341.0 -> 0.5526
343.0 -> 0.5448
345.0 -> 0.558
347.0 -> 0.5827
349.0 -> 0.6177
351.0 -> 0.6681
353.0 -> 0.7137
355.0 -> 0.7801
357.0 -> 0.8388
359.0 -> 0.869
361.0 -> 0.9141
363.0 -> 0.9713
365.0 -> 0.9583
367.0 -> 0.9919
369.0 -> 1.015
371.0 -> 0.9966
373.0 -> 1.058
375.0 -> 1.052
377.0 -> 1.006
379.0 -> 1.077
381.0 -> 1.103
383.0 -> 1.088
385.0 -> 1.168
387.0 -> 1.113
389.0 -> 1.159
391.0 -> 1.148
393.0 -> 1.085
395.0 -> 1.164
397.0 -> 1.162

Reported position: 269.0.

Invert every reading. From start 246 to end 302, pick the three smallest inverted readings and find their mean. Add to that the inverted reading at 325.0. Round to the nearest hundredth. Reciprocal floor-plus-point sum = 1.84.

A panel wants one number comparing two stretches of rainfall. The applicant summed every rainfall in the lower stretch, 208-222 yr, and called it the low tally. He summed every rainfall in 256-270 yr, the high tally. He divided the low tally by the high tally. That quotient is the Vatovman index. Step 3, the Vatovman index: 0.96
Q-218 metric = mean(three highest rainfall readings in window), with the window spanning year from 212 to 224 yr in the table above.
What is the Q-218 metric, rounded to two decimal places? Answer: 1.16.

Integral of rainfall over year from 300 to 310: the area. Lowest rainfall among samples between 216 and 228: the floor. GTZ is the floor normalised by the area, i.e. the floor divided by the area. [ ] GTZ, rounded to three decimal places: 0.097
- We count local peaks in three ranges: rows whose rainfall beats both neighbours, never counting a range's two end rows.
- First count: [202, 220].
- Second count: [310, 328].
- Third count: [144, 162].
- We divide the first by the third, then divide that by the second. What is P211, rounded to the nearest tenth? 1.5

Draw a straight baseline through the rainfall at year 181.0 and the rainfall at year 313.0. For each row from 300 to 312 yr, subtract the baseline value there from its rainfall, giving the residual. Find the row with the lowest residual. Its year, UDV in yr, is 305.0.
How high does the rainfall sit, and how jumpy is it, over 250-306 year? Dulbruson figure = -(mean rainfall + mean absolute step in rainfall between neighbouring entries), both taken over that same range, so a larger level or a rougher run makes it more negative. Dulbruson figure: -1.19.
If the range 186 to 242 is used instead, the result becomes -1.16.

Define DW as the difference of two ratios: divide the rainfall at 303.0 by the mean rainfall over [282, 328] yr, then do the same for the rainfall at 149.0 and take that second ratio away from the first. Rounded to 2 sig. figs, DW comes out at 0.32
